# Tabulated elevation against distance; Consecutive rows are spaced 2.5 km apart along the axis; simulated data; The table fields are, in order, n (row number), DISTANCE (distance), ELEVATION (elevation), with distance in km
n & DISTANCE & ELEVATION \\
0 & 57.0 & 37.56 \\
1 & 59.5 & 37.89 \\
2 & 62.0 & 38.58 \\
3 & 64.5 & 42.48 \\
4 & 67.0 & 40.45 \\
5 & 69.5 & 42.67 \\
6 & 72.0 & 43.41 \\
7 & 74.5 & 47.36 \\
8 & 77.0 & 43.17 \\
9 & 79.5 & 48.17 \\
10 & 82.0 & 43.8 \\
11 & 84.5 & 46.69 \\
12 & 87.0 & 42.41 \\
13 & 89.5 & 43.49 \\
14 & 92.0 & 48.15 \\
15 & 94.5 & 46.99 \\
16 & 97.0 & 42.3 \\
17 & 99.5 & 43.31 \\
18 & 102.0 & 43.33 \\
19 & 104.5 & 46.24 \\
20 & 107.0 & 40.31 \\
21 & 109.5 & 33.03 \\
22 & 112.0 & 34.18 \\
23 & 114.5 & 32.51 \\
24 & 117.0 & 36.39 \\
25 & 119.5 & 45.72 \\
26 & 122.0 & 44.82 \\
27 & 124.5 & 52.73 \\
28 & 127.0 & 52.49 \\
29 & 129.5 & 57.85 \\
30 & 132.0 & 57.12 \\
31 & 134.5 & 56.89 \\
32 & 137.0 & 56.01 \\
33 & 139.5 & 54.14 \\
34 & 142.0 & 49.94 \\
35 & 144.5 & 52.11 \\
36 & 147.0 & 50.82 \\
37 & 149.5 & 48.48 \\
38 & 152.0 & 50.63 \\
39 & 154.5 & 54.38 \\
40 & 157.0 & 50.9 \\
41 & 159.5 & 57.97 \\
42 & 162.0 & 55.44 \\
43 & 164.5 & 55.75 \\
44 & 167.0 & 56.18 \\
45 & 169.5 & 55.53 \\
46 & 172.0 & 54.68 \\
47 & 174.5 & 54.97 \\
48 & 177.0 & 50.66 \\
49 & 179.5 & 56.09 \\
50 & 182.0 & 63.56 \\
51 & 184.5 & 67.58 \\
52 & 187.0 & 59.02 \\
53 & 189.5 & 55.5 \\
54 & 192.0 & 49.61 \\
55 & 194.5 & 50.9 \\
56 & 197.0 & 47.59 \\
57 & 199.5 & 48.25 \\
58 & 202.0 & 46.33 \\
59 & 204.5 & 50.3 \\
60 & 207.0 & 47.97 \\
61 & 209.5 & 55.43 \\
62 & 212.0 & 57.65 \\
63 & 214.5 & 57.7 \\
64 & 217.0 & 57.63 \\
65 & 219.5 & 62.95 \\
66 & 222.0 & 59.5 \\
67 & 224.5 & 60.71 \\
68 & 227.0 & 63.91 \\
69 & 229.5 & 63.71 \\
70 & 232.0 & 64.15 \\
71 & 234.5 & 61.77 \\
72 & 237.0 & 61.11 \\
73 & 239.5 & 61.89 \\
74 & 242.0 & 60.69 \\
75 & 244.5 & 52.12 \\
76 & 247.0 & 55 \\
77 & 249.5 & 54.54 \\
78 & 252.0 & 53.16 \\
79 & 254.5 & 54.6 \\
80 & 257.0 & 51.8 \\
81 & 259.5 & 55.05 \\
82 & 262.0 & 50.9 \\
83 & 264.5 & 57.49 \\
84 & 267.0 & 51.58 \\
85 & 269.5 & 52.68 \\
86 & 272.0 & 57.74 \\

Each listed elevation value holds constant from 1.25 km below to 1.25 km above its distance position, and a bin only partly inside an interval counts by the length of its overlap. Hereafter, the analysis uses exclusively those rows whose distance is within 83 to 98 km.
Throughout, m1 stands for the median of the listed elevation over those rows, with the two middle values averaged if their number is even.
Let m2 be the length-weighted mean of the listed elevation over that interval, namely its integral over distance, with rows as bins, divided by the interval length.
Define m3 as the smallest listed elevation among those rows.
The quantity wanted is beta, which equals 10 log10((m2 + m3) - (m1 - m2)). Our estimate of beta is 19.4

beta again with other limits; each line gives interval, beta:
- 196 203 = 19.7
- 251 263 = 20.2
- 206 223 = 20.2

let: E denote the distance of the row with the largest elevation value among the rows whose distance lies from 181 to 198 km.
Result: 184.5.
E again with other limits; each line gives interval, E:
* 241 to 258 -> 242.0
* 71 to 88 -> 79.5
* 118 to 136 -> 129.5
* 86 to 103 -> 92.0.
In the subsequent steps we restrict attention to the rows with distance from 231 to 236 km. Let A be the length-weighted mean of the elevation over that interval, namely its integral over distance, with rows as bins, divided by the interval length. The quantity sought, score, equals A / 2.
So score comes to 31.4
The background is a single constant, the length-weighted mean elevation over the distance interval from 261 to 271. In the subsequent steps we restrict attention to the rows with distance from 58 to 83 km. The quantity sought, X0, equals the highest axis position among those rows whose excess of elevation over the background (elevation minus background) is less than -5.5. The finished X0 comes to 82.0 km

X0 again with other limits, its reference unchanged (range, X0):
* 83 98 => 97.0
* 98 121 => 119.5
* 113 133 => 122.0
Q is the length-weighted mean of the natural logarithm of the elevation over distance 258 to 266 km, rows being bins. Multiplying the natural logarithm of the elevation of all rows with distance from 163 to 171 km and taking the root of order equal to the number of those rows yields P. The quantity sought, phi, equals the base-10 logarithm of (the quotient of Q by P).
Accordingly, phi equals -0.003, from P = 4.02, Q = 3.99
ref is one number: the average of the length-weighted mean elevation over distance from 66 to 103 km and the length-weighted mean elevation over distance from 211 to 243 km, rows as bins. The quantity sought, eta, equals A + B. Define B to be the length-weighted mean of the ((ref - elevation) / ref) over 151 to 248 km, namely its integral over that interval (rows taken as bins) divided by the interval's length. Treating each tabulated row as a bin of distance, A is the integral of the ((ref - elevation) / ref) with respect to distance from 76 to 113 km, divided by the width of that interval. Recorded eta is 0.11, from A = 0.18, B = -0.07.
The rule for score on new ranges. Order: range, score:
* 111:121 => 18.7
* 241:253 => 27.5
